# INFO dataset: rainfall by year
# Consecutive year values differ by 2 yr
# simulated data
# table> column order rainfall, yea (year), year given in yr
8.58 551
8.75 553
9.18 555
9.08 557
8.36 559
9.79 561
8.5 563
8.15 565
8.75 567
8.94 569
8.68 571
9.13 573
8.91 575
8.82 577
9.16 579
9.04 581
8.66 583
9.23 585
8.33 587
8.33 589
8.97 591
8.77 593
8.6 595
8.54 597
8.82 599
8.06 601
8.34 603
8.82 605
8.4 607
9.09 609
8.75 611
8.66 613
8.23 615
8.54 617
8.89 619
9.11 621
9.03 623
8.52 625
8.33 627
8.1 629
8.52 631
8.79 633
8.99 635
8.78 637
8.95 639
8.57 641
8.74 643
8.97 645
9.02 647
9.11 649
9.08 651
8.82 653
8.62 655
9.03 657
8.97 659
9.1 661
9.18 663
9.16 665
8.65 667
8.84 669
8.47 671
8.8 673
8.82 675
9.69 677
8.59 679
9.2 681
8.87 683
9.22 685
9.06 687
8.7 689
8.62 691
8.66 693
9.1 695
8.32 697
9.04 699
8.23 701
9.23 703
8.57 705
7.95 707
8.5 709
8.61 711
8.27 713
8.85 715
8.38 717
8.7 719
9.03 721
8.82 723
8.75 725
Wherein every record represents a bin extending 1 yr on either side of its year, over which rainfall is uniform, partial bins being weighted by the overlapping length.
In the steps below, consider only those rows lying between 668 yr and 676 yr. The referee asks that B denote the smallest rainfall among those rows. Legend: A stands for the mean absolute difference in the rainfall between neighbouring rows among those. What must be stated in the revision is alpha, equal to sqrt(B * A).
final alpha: 1.43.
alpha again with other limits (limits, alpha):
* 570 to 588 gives 1.79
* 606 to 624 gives 1.61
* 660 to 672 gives 1.41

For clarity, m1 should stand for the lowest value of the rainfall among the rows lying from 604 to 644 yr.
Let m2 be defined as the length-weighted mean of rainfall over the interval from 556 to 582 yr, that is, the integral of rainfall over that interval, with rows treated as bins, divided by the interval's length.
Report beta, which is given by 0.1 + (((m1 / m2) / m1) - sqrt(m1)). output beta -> -2.63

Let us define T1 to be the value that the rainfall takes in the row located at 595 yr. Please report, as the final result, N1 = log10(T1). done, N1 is 0.934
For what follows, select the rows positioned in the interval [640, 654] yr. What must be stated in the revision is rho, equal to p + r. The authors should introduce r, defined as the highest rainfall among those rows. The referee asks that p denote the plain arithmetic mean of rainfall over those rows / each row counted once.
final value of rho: 18.0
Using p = 8.90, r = 9.11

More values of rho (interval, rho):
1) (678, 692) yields 18.1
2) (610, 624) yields 17.9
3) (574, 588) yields 18.1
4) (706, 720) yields 17.3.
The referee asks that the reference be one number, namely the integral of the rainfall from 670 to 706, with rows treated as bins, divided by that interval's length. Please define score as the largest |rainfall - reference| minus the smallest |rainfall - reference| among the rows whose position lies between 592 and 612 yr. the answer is 0.76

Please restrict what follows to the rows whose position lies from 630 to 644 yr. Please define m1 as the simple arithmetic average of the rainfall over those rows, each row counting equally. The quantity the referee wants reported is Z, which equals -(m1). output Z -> -8.76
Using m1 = 8.76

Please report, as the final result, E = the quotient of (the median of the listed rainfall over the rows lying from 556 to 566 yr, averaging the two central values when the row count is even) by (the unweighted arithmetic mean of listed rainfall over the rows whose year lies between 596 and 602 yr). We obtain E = 1.00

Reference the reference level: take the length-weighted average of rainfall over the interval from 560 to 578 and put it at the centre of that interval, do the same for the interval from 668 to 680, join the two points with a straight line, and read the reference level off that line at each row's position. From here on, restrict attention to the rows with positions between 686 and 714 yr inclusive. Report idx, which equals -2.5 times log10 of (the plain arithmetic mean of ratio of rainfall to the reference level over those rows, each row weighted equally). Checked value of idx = 0.030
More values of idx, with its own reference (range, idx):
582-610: 0.027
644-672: -0.008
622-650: 0.015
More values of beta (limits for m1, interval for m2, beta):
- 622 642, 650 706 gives -2.63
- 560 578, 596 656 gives -2.64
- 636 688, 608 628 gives -2.70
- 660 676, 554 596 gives -2.70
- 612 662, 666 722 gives -2.63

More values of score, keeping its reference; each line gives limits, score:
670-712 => 0.87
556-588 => 0.92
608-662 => 0.72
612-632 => 0.70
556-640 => 0.92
